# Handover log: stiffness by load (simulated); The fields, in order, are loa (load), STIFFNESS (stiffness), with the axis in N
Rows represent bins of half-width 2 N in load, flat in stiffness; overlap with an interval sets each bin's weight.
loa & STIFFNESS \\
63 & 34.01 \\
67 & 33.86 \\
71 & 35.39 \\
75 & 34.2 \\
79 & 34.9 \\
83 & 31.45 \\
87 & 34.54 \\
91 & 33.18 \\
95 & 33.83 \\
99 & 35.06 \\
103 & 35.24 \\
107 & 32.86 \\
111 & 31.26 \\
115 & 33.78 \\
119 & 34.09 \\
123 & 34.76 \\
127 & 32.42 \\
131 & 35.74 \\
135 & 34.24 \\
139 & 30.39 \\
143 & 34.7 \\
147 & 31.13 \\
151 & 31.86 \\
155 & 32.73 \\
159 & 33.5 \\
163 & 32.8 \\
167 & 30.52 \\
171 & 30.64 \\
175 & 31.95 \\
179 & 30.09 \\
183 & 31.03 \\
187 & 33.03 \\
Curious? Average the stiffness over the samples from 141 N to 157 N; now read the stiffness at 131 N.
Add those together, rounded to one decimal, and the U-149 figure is 68.3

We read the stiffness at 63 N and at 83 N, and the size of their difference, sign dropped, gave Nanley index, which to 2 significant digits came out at 2.6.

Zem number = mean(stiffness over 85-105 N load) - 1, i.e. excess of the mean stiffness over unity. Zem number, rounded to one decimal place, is 33.4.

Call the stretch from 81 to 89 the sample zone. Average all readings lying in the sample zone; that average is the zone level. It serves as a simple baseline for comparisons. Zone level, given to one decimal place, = 33.0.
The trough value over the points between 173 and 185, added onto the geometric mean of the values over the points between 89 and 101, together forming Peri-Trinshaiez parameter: 64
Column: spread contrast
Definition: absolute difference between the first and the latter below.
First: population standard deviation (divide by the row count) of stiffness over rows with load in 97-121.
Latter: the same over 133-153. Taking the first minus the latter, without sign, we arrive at 0.35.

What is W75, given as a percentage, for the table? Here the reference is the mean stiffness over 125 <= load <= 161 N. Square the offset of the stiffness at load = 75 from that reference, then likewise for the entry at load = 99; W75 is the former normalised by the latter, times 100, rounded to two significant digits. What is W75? 35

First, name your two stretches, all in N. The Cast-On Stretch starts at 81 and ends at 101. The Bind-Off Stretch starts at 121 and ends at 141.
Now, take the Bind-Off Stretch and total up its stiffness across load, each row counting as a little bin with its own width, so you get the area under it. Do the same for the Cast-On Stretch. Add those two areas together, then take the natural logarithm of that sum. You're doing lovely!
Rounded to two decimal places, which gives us 7.20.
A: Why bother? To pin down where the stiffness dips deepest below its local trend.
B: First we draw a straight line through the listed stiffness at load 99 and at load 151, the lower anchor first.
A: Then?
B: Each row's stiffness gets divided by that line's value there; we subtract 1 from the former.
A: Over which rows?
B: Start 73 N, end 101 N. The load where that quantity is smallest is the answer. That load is 83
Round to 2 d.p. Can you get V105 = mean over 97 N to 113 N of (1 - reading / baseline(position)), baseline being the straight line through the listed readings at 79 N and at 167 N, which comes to 0.00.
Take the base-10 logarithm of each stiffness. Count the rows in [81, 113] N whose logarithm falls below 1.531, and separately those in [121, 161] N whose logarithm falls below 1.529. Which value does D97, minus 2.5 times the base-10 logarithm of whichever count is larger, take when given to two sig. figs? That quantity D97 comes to -1.9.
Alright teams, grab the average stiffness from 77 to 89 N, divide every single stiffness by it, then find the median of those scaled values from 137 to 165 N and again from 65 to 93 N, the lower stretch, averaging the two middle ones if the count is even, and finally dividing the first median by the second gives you 0.957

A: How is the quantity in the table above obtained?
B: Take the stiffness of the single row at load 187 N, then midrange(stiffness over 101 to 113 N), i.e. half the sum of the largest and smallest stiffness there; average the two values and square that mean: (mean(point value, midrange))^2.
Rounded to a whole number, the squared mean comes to 1098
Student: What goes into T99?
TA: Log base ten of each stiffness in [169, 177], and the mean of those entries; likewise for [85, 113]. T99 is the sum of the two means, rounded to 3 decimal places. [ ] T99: 3.023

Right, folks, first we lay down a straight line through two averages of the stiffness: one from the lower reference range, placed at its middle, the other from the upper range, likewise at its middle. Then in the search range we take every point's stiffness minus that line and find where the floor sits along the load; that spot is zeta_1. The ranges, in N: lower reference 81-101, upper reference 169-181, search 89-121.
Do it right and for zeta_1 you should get 111 N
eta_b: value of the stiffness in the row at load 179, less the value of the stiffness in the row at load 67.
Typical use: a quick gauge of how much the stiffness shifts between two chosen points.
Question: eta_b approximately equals -4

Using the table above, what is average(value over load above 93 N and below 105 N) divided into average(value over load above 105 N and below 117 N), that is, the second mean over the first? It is 0.94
